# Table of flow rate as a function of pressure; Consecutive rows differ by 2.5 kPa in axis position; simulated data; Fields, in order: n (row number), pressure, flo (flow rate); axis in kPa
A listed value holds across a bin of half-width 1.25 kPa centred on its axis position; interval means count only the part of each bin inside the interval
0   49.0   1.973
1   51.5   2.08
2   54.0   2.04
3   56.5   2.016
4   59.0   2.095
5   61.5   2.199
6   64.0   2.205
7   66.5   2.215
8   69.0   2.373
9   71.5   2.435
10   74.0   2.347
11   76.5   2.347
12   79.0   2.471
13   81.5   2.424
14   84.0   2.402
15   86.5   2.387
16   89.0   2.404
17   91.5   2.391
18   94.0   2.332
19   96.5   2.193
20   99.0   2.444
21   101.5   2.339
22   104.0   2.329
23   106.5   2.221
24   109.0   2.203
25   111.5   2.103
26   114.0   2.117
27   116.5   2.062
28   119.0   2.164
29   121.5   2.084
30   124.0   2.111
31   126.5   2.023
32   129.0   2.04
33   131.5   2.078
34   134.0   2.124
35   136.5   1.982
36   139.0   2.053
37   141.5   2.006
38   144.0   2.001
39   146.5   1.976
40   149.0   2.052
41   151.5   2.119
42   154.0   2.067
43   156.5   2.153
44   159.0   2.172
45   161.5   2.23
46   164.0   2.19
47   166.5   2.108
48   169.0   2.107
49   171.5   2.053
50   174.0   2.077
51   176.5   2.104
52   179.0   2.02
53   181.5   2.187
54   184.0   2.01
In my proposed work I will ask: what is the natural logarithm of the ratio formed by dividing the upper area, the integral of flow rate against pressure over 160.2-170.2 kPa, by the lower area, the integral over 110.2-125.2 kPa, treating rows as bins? -0.38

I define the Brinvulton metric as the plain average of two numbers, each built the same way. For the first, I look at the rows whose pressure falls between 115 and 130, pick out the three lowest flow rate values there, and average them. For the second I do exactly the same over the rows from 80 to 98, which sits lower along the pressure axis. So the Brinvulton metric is 2.17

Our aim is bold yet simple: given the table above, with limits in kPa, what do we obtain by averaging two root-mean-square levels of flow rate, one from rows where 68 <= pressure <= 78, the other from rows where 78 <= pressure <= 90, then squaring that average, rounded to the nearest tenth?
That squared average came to 5.7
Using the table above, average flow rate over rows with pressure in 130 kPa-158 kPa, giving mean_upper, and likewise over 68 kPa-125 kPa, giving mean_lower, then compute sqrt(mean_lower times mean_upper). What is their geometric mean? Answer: 2.17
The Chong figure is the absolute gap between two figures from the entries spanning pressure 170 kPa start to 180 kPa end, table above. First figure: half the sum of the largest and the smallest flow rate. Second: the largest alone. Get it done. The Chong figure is 0.04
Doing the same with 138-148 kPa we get 0.04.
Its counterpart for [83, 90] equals 0.01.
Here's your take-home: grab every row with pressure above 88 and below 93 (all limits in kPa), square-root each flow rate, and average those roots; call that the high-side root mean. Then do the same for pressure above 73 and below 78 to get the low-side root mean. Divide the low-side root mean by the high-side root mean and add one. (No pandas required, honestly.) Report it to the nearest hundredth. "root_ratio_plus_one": 1.99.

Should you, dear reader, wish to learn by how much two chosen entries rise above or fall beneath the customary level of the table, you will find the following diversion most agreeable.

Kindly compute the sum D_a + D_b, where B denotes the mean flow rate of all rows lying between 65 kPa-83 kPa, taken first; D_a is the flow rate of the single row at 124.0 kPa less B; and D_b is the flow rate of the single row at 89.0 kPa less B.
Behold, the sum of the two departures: -0.2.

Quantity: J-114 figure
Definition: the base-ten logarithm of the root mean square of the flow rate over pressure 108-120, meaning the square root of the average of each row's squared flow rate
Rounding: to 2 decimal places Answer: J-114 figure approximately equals 0.33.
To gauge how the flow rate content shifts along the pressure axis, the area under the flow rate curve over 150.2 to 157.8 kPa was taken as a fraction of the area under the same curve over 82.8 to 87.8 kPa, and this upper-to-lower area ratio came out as 1.3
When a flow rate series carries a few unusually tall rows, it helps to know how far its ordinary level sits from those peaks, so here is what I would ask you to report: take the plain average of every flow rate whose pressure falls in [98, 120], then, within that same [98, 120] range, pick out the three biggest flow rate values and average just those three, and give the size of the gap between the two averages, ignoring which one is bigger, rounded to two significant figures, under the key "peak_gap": 0.15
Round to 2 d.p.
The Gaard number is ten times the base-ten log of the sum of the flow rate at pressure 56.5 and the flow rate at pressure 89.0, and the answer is 6.45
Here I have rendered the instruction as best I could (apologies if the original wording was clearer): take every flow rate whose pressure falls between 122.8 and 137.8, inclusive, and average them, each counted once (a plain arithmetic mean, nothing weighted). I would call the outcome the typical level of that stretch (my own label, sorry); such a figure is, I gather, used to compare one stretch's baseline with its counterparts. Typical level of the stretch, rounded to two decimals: 2.06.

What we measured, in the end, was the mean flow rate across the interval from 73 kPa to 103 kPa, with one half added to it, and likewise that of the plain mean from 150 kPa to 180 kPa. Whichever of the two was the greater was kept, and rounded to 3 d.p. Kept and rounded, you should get 2.873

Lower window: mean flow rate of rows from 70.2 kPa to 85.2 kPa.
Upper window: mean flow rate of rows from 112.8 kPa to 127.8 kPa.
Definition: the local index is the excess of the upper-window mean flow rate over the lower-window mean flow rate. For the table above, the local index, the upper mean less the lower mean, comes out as -0.31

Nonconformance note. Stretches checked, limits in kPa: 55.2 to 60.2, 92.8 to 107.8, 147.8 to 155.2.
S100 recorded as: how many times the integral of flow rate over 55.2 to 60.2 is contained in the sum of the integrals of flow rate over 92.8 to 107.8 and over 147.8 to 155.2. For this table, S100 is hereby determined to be 4.9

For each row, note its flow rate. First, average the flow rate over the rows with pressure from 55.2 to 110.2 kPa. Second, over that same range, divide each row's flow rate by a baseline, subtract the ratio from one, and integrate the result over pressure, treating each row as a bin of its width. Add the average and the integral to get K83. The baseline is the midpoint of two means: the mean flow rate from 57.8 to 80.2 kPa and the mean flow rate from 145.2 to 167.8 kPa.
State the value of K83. -0.2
